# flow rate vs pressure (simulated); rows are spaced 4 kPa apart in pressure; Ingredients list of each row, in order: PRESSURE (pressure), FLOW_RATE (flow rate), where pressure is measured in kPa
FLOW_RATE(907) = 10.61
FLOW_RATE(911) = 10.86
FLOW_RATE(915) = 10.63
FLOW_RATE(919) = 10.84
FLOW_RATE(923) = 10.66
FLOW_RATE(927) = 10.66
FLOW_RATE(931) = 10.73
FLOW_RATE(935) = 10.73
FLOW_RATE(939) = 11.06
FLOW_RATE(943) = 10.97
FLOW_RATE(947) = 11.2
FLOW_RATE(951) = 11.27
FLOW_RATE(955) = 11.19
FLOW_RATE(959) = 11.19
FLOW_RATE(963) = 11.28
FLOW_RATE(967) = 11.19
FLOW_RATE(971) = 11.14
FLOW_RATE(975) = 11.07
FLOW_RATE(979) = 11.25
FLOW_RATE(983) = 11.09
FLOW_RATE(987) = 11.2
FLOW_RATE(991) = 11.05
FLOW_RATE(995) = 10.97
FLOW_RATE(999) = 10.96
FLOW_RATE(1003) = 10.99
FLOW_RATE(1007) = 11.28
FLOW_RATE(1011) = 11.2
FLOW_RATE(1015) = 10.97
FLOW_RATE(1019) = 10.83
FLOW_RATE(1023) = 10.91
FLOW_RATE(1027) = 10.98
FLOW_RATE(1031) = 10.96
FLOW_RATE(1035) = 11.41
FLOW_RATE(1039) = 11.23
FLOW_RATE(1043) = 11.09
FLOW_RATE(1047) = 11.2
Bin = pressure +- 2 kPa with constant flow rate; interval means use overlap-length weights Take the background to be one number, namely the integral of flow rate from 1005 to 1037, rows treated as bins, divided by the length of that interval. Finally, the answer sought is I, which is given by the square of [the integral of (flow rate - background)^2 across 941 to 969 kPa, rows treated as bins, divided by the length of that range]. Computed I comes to 0.0005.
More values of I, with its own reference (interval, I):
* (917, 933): 0.0155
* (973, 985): 0.0001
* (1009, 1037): 0.0012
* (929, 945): 0.0035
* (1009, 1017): 0.0002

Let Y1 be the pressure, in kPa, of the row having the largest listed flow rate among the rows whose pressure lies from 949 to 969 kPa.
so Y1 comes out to 963 kPa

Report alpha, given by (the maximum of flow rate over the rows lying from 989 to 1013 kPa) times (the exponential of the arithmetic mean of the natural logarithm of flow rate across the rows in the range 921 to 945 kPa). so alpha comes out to 122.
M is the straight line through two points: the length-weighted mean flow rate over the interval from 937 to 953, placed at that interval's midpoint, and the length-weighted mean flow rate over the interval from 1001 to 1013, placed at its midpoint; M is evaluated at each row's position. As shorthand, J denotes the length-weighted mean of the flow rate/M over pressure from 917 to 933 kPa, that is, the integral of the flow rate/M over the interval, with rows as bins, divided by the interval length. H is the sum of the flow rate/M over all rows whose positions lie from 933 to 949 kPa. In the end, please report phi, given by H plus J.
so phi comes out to 4.92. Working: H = 3.95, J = 0.96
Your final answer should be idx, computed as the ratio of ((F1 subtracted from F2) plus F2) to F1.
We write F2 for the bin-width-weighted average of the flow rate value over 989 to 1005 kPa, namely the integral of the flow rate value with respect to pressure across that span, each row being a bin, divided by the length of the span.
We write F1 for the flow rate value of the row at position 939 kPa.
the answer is 0.99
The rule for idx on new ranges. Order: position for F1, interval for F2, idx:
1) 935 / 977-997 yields 1.07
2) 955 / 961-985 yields 1.00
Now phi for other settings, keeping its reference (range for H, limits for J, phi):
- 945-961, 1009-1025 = 5.01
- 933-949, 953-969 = 4.96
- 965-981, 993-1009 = 5.00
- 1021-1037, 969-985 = 4.96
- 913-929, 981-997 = 4.84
